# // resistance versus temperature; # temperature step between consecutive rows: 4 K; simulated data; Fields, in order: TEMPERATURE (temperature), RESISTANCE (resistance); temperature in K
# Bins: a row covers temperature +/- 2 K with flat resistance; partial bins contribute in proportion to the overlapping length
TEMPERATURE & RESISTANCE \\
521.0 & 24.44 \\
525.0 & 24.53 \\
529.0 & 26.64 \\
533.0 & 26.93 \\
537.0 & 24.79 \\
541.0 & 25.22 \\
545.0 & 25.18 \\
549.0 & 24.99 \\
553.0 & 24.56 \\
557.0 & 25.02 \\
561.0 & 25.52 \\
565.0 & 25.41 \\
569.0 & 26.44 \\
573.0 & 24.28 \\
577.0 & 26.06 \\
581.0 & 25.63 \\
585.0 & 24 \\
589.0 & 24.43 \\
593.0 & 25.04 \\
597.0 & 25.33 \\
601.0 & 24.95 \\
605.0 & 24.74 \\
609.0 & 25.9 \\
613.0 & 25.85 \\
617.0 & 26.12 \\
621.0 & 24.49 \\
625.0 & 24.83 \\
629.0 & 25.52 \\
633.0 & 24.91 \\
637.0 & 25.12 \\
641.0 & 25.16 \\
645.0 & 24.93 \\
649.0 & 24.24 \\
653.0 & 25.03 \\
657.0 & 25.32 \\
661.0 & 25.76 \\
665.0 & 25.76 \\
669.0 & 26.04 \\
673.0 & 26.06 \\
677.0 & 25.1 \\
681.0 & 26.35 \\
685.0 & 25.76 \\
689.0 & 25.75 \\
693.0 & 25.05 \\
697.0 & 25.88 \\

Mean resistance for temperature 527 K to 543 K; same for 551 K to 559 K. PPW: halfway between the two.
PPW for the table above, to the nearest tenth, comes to 25.3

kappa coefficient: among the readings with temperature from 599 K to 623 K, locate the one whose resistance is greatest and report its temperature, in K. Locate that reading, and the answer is 617.0 K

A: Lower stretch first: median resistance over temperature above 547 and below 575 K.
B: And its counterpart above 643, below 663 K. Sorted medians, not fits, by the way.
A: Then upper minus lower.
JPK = 0.0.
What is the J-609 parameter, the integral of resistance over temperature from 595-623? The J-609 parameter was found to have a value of 710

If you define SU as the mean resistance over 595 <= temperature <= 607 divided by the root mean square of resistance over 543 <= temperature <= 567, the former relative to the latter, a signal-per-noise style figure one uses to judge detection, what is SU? 1.00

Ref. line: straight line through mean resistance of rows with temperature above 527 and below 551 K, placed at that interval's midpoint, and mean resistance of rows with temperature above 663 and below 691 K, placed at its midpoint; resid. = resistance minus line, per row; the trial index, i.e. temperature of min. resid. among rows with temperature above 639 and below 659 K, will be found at 649.0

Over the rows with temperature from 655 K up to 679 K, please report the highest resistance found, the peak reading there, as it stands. 26.06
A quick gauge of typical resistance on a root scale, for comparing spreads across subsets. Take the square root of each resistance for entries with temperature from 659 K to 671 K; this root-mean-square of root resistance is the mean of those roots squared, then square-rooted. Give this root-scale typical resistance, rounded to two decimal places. 5.08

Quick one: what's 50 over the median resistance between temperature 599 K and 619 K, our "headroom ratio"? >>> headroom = 1.93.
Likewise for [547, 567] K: 2.00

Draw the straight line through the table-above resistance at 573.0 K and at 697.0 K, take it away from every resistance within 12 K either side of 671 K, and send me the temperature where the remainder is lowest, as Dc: 677.0 K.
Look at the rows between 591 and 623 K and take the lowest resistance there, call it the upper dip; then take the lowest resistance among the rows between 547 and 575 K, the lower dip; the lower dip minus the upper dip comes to -0.21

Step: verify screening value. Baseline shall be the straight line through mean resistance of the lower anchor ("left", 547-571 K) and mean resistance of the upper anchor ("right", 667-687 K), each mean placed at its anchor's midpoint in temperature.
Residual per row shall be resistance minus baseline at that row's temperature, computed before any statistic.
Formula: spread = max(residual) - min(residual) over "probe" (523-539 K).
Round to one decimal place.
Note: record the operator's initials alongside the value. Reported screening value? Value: 2.4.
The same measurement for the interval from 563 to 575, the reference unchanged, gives 2.2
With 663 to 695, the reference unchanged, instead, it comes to 1.4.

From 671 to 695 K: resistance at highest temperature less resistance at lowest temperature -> -1.0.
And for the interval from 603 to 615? 1.1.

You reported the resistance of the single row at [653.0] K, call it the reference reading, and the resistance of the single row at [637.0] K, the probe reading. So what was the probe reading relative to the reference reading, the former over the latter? 1.00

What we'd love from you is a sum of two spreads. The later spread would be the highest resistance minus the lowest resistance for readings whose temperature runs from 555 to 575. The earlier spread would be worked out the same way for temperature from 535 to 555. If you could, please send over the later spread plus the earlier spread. 2.8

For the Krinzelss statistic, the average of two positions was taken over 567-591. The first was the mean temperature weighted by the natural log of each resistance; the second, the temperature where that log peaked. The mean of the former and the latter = 574.0 K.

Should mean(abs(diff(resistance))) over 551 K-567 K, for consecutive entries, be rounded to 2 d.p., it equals 0.36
